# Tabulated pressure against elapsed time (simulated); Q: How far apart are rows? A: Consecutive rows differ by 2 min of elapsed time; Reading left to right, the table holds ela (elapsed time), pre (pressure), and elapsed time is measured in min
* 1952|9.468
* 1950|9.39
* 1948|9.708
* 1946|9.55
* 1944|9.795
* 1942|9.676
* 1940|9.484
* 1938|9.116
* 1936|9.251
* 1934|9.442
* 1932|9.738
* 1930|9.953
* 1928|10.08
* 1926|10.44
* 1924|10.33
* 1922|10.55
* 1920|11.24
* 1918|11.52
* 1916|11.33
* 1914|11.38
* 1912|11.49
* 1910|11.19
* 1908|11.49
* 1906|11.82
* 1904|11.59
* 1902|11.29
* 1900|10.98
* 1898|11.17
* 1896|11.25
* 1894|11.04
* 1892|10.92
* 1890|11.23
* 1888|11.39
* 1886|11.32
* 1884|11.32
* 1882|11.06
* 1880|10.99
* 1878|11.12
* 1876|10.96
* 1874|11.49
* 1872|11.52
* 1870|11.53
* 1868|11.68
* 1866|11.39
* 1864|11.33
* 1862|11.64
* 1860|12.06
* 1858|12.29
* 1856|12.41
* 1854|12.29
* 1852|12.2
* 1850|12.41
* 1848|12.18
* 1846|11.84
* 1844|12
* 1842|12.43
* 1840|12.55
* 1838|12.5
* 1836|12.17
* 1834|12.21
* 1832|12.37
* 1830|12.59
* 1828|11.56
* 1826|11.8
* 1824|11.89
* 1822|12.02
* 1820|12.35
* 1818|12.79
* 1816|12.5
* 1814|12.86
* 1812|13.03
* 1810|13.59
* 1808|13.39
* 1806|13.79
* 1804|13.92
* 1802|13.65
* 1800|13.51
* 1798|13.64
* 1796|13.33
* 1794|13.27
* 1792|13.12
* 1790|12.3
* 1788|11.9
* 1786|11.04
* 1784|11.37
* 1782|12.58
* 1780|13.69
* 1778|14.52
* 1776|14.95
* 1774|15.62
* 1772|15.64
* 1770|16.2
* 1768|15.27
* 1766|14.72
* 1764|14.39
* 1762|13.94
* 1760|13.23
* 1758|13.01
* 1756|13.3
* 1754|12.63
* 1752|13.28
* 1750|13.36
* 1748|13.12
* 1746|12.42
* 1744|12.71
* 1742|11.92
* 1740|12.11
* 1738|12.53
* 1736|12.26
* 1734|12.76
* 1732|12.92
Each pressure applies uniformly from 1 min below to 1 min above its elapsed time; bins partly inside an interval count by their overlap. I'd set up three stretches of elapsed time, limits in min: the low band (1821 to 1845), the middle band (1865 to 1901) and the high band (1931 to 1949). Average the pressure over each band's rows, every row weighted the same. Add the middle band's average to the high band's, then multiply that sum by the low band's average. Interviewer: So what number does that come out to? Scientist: 253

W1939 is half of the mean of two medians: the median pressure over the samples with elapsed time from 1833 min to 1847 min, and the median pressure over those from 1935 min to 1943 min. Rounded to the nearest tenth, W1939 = 5.4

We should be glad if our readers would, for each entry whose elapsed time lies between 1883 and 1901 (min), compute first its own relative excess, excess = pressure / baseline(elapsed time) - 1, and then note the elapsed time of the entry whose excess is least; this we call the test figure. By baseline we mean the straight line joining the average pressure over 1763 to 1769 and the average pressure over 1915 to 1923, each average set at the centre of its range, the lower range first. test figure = 1892 min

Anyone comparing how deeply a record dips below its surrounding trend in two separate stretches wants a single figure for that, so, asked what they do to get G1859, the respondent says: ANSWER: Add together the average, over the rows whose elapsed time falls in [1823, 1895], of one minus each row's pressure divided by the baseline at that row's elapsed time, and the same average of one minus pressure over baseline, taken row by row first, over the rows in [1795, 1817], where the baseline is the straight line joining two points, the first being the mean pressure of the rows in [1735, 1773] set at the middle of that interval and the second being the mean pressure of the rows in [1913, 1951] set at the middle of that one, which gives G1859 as -0.096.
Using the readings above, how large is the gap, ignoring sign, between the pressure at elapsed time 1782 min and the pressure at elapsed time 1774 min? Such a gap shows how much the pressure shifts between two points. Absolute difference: 3.0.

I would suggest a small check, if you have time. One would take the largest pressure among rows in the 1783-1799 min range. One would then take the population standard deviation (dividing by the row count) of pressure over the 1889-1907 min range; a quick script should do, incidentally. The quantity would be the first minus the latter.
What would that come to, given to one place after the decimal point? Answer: 13.4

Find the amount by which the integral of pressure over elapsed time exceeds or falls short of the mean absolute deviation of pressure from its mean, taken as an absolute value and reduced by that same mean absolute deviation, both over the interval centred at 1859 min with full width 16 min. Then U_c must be 190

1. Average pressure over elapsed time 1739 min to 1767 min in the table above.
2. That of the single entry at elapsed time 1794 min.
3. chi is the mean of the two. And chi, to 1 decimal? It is 13.2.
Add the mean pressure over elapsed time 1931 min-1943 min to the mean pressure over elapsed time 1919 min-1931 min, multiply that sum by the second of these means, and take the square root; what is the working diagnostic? 14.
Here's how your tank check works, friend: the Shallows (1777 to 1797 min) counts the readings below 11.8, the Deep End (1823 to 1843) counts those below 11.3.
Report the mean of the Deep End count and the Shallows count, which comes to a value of 1.0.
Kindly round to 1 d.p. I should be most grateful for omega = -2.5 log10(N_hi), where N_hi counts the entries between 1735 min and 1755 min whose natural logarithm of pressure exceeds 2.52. -1.9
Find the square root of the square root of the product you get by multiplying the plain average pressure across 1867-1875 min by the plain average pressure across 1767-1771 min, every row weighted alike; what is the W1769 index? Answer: 3.67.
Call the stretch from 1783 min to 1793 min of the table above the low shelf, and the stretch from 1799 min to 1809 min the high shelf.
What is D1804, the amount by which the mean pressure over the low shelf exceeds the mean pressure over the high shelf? -1.7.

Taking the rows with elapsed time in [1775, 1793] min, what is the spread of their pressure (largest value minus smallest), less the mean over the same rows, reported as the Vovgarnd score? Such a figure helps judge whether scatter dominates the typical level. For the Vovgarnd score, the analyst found -8.9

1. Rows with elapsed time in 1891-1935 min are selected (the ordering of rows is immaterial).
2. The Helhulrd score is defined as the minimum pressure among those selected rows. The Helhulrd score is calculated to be 9.442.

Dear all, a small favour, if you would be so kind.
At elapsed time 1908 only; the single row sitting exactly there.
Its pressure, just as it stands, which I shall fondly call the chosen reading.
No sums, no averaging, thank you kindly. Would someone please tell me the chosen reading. 11.49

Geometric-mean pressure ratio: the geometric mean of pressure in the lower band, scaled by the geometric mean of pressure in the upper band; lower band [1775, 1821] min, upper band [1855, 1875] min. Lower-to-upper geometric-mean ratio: 1.11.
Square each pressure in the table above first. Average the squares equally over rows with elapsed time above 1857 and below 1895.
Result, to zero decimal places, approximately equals 130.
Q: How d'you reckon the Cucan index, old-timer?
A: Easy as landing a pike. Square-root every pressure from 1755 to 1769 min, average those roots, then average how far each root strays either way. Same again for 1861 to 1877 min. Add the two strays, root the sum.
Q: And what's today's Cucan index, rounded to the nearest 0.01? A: 0.34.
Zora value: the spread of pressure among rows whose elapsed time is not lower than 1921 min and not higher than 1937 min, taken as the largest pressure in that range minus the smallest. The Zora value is 1.3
